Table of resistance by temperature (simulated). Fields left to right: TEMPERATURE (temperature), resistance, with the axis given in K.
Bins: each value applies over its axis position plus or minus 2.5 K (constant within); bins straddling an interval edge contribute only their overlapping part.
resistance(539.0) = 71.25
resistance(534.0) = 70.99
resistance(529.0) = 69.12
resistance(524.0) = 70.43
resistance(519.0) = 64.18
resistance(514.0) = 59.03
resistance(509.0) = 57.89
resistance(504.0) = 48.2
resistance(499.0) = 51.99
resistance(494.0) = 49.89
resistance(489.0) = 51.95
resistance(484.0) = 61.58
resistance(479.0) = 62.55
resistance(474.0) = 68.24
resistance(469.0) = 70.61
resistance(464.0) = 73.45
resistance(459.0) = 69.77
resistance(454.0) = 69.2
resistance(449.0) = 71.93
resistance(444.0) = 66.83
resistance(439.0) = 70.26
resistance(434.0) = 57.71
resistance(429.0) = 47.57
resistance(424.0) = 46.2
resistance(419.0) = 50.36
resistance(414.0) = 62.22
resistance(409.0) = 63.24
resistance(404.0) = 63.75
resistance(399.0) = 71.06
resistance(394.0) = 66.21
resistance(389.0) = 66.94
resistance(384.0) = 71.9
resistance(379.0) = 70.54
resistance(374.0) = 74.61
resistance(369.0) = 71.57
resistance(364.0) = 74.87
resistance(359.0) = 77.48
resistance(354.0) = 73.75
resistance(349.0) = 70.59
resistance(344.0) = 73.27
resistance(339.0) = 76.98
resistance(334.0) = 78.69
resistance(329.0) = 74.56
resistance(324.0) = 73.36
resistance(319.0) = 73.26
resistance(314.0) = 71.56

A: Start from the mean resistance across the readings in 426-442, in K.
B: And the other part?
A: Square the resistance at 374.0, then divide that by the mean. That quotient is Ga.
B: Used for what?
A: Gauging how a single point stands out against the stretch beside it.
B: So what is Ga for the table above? 95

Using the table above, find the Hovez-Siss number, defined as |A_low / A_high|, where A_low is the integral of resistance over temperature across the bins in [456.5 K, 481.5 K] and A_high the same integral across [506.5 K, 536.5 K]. 0.9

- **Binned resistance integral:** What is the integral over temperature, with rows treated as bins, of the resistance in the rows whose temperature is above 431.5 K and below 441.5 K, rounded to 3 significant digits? 640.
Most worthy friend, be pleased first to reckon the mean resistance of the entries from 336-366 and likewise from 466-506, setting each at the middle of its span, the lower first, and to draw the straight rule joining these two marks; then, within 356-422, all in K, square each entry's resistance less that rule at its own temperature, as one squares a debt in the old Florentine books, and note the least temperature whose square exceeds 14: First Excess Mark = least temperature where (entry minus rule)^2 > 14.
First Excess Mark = 359.0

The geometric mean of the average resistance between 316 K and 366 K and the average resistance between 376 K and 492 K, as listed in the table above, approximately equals 69.2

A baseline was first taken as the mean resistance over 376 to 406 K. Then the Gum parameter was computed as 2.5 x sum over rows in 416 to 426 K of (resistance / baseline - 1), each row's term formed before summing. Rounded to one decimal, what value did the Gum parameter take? -1.5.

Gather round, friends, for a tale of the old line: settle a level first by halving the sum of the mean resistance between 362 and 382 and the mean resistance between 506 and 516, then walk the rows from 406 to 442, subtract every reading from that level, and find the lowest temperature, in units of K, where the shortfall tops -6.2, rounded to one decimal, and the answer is 409.0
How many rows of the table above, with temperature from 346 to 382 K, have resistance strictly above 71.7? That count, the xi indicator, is 4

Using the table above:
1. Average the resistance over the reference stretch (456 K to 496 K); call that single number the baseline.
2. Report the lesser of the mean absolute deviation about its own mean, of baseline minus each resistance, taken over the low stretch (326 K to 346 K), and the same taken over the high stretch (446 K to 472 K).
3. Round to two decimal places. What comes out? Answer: 1.36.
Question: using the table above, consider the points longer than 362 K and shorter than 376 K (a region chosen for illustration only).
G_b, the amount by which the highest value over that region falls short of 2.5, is -72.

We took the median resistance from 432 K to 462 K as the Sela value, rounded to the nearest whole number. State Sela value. 69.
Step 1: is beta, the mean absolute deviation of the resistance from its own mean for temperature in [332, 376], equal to 2.1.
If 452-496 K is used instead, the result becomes 6.8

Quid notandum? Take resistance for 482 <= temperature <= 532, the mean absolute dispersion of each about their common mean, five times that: 32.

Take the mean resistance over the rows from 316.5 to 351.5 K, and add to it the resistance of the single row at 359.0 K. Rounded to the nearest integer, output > 152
